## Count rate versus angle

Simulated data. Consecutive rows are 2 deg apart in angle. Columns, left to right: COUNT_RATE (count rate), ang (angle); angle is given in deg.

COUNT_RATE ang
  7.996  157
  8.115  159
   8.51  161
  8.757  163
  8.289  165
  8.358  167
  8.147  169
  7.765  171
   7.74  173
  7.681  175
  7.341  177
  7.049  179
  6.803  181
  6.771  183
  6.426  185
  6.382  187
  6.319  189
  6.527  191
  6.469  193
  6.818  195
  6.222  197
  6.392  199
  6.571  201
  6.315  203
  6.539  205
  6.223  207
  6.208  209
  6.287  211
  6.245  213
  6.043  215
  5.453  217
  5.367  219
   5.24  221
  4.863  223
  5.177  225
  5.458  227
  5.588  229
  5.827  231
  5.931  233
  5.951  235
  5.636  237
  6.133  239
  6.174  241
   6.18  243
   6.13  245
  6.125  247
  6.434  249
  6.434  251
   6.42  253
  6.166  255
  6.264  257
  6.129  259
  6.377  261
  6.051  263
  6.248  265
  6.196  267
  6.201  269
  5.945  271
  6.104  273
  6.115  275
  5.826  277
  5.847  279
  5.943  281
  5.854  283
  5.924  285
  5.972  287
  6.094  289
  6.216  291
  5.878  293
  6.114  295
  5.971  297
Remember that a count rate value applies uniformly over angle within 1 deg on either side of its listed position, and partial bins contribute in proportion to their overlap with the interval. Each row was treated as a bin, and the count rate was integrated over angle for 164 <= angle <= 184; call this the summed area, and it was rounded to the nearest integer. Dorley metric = 152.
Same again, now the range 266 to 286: 120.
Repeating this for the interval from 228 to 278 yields 305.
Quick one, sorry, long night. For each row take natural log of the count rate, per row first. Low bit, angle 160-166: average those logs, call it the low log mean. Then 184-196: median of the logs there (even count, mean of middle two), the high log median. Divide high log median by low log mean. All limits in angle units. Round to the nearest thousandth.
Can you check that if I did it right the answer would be 0.870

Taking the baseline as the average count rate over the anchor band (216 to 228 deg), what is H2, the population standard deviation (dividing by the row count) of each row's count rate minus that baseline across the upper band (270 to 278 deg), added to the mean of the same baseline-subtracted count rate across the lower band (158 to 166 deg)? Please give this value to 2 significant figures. 3.3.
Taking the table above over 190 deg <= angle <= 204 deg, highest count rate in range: 6.818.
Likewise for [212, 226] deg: 6.245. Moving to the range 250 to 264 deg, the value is 6.434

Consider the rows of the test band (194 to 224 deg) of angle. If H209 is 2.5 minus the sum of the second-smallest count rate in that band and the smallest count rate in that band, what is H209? -7.6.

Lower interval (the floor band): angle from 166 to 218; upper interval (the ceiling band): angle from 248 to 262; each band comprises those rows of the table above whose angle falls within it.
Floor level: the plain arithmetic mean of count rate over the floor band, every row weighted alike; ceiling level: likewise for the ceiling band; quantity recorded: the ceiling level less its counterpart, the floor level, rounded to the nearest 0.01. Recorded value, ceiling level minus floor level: -0.42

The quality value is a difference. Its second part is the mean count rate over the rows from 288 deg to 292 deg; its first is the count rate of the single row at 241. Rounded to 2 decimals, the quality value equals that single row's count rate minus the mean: 0.02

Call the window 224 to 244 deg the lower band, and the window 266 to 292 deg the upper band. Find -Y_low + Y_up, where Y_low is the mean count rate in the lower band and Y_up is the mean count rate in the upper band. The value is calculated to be 0.2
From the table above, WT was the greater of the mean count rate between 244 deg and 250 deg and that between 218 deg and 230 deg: 6.2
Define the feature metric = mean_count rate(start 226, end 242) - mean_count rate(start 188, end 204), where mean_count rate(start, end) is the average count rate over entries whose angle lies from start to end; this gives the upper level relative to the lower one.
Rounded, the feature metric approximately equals -0.6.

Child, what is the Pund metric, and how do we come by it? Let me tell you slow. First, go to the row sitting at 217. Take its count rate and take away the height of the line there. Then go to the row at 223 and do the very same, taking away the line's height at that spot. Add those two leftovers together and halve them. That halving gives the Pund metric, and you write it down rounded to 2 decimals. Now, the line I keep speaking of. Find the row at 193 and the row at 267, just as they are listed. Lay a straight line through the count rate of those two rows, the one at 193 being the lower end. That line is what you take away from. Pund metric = -1.21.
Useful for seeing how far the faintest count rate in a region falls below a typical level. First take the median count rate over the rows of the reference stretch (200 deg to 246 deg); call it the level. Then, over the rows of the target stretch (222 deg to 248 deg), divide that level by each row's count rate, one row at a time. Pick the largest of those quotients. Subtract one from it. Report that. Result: 0.24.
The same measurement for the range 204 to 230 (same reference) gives 0.24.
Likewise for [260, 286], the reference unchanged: 0.04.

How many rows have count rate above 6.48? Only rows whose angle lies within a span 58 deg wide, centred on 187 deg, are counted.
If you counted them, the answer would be 17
